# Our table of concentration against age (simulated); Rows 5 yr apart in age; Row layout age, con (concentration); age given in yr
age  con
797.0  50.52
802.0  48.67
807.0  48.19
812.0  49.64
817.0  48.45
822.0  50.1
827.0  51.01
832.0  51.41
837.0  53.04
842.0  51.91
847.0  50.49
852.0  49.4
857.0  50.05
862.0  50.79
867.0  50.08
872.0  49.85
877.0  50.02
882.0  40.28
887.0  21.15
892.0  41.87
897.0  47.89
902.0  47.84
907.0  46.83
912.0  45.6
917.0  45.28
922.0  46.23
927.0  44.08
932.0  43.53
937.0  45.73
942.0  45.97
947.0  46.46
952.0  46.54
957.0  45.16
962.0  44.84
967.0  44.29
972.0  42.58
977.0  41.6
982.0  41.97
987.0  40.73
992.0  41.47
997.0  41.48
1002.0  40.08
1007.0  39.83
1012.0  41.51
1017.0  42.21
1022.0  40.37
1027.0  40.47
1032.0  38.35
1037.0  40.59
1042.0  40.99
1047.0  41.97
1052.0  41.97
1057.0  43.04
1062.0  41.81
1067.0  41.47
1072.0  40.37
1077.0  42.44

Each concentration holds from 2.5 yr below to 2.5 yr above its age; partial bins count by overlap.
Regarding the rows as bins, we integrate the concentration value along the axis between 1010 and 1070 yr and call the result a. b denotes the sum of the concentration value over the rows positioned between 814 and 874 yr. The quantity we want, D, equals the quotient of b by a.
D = 0.25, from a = 2473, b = 607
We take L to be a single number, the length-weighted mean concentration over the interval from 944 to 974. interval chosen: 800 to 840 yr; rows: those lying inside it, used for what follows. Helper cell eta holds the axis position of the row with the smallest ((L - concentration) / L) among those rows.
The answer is 837.0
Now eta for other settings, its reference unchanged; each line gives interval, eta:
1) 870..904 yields 877.0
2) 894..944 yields 897.0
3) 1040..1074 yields 1057.0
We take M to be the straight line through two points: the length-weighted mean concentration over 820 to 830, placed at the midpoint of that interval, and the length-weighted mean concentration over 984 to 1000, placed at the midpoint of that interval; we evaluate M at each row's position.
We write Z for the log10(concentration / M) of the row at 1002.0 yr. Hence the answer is -0.01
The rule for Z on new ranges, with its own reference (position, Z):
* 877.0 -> 0.02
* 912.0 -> 0.00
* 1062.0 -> 0.05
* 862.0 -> 0.02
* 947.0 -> 0.03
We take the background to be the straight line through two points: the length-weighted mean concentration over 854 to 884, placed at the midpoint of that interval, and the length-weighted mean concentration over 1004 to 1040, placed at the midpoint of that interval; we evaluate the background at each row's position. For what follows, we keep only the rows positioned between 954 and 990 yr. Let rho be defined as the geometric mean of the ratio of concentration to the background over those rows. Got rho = 1.00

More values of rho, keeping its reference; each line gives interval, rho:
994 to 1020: 0.99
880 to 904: 0.81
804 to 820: 0.94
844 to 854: 1.00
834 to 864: 1.02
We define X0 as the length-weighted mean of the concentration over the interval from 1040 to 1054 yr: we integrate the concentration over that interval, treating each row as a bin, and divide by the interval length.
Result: 41.7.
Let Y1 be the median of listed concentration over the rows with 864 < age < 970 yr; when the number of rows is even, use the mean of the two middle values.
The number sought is 46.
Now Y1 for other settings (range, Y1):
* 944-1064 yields 42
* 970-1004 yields 41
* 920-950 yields 46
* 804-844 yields 51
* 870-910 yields 47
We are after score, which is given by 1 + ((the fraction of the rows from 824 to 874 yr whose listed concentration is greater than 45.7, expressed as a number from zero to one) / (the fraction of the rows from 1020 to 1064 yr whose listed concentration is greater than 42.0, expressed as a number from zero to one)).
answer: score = 10.0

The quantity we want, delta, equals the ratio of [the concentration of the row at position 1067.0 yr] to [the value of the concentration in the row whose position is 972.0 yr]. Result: 0.97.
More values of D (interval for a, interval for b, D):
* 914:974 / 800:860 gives 0.22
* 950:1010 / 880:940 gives 0.20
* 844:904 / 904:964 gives 0.20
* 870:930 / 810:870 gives 0.23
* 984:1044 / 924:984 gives 0.22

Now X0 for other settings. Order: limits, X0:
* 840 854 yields 50.6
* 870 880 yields 49.5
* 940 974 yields 45.1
